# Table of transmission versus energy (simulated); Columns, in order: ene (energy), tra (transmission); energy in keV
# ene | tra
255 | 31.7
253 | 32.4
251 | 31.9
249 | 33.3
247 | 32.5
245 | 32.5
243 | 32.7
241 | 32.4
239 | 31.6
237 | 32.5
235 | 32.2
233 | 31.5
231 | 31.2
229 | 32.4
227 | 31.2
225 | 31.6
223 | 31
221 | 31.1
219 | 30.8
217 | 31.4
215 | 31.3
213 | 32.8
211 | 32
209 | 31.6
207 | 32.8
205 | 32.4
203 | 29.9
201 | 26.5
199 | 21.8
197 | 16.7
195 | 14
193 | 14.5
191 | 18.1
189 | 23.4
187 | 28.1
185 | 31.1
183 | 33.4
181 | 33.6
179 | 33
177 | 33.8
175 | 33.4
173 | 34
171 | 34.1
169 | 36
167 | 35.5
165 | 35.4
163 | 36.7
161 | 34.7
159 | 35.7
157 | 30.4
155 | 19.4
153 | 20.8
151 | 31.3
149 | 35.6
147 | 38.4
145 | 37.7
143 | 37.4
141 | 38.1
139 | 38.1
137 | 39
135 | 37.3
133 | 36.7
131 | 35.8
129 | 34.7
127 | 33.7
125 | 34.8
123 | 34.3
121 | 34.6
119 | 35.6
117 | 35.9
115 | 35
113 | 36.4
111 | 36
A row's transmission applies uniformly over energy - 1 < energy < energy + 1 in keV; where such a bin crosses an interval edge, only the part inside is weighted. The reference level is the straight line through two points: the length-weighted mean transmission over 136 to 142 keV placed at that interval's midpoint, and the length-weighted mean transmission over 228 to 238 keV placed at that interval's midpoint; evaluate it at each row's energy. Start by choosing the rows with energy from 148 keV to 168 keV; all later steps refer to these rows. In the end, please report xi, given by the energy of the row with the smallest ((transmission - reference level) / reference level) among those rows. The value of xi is 155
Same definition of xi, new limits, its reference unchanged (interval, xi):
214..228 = 219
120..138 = 127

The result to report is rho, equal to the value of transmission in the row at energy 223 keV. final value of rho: 31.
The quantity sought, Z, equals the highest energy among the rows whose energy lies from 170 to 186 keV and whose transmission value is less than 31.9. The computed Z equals 185 keV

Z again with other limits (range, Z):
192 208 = 203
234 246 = 239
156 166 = 157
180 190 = 189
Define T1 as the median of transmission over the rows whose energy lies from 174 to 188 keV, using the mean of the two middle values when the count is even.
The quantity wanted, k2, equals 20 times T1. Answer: 668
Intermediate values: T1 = 33.4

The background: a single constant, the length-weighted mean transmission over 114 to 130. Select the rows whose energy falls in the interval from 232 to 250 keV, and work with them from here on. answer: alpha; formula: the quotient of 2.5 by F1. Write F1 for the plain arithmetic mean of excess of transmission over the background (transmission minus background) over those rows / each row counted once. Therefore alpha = -1.0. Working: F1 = -2.5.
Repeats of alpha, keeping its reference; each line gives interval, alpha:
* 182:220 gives -0.3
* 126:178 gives -5.5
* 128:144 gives 1.1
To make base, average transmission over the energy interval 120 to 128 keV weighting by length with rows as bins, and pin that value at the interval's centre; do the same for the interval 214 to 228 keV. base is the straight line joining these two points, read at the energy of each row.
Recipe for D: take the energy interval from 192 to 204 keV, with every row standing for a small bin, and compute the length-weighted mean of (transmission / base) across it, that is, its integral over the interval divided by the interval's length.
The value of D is 0.64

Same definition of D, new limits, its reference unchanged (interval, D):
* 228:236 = 1.03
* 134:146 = 1.12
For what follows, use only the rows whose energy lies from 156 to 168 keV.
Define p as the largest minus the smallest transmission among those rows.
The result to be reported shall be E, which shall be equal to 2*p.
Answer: 13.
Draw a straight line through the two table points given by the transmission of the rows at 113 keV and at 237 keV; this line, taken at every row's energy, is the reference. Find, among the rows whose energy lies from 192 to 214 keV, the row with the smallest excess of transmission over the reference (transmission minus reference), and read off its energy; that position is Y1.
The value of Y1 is 195 keV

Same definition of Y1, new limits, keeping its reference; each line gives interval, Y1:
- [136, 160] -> 155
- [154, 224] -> 195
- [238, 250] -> 239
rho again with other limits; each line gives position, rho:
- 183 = 33.4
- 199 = 21.8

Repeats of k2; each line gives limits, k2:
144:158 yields 626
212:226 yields 626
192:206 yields 436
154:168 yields 708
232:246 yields 648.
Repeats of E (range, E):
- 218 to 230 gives 3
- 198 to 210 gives 22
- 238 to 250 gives 3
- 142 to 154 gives 35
